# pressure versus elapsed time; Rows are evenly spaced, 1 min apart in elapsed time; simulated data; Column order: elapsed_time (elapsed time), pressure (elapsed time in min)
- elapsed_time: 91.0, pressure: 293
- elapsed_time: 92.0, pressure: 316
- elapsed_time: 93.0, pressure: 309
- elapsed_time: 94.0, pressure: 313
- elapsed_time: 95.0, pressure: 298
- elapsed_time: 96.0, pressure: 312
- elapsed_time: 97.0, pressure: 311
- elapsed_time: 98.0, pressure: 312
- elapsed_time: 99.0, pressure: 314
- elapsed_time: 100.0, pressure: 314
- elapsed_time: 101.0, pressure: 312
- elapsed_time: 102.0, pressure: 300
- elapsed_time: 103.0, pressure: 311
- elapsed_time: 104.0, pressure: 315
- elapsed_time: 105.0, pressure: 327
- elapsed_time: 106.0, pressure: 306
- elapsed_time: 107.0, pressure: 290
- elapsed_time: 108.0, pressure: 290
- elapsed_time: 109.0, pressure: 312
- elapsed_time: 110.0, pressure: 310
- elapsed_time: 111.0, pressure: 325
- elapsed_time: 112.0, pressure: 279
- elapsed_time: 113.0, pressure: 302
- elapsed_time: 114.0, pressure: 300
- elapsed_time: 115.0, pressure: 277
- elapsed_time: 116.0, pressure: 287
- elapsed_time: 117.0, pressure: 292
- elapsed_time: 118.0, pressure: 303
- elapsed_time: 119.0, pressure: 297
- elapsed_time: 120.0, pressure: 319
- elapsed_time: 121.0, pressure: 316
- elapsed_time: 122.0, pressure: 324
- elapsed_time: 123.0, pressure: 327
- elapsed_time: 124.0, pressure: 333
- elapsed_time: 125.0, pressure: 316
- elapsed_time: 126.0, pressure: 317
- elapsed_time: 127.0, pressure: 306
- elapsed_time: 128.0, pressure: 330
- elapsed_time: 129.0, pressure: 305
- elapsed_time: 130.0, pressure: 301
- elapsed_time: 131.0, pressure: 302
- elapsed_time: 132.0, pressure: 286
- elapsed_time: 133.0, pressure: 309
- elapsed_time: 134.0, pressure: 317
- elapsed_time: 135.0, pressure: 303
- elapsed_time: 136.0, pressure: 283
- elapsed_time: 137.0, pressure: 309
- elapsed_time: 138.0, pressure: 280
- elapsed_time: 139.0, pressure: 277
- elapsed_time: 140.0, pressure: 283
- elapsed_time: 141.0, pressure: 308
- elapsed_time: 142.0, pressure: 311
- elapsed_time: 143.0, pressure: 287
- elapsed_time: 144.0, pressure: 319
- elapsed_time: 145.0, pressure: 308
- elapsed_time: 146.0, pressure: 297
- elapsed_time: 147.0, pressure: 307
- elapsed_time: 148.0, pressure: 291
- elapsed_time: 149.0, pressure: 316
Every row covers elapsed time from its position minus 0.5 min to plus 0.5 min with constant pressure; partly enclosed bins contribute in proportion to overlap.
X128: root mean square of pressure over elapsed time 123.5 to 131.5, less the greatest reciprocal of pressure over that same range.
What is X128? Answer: 314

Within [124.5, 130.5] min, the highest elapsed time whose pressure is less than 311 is 130.0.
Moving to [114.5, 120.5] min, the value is 119.0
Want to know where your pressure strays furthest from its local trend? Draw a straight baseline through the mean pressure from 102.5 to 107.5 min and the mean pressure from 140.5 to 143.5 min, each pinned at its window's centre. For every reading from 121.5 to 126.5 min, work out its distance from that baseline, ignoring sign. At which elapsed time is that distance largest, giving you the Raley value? 124.0 min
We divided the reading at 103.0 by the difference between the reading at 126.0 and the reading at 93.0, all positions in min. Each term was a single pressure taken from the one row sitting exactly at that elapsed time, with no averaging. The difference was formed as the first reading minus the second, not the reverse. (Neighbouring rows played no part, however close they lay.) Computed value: 39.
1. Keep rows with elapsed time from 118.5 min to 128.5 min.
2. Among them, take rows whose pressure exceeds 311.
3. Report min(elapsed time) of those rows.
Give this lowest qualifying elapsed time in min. 120.0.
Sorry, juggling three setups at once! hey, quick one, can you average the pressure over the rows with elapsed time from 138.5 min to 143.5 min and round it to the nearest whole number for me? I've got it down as 293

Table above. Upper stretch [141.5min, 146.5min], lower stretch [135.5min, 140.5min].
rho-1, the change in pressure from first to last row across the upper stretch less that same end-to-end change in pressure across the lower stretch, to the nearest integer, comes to -14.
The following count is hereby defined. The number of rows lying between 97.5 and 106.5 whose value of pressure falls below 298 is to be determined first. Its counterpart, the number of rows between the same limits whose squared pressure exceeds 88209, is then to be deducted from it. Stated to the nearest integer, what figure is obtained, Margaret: -9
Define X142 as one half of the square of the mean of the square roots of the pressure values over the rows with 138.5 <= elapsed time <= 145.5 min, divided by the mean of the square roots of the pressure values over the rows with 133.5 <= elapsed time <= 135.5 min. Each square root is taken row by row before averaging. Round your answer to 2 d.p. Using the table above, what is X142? 8.49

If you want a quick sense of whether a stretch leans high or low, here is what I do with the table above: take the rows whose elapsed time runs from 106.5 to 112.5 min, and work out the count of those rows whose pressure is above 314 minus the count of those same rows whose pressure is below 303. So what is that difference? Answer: -2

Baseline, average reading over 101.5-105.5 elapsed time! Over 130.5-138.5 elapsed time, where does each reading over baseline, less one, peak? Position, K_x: 134.0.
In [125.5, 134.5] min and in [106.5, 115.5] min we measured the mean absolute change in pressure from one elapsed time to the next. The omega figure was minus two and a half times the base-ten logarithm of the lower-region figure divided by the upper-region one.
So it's -0.19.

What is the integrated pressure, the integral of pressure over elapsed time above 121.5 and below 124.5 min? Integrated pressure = 984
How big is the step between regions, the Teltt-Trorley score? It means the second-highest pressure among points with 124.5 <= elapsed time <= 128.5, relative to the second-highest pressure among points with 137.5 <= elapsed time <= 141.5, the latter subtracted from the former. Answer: 34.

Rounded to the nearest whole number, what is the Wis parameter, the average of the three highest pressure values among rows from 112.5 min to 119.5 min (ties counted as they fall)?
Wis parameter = 302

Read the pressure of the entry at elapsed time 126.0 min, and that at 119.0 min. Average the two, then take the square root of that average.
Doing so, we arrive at 17.5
